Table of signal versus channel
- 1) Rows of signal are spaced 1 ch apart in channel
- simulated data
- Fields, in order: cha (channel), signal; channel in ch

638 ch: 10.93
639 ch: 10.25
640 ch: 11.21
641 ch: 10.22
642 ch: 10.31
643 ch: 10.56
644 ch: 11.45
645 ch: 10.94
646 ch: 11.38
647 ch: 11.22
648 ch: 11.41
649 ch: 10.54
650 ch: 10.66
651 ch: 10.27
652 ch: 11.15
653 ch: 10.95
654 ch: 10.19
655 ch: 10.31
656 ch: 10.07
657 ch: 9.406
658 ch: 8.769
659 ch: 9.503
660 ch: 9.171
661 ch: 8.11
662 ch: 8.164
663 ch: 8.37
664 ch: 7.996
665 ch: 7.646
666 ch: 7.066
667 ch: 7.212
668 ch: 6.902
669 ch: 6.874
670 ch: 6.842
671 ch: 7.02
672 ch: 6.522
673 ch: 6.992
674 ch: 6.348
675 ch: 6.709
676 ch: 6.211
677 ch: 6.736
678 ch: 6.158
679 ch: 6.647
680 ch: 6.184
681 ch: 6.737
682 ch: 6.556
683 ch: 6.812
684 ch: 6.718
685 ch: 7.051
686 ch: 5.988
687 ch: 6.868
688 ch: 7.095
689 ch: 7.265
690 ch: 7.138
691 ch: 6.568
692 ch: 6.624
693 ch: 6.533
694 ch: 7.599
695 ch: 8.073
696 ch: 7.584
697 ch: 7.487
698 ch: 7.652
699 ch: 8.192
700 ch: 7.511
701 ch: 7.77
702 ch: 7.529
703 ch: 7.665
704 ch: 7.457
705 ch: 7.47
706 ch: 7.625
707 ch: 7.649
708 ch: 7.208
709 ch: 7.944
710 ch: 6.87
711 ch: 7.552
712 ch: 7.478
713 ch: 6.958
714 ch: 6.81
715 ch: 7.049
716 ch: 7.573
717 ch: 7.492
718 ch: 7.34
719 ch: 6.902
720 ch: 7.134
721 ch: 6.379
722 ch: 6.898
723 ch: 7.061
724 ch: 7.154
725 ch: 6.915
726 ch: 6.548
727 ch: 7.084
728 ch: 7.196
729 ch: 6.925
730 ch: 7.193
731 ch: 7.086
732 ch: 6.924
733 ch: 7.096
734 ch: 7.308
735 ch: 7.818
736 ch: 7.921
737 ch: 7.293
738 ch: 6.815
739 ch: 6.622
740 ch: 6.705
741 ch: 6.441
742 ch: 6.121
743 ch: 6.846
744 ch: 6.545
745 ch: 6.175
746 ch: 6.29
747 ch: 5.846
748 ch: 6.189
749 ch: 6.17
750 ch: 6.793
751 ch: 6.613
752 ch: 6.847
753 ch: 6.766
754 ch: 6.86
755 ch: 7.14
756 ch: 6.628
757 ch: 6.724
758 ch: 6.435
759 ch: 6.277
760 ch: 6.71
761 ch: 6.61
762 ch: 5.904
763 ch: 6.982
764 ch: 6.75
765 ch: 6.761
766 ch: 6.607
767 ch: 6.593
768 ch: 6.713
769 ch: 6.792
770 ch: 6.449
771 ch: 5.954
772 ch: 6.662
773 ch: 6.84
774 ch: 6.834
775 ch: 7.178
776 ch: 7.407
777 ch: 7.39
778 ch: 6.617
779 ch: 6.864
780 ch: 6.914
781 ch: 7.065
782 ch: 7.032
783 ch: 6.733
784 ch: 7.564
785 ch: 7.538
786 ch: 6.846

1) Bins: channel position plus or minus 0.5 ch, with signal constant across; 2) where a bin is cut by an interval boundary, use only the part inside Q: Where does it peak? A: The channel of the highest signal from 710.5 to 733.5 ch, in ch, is 716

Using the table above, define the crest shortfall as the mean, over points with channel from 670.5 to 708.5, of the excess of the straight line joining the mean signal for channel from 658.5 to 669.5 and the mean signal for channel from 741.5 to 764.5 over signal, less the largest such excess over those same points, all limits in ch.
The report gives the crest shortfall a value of -1.1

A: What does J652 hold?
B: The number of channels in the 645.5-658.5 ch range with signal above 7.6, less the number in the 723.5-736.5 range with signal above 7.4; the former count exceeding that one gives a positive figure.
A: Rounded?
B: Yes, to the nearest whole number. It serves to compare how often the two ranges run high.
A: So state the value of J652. 11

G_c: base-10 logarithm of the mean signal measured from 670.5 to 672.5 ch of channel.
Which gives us 0.83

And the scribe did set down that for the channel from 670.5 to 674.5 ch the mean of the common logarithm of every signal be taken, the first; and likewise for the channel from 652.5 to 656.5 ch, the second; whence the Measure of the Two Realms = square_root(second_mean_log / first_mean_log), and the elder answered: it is 1.11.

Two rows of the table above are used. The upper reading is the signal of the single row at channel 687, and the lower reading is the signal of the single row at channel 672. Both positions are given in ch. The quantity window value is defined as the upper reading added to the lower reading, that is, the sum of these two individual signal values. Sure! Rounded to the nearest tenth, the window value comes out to 13.4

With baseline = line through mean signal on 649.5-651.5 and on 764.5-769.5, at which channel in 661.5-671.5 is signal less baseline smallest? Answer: 668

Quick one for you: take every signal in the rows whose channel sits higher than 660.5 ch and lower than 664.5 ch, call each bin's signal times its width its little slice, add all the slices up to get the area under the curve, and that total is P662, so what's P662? 33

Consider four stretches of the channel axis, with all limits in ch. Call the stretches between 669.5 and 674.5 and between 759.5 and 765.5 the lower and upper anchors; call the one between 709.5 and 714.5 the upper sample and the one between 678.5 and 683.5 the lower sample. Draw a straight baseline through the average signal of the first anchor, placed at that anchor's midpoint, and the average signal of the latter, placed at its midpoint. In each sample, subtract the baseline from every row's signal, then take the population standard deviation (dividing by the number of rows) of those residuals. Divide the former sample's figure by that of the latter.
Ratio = 1.4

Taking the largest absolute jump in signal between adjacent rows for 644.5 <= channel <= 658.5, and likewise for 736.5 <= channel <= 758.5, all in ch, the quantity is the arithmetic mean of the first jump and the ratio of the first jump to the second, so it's 1.05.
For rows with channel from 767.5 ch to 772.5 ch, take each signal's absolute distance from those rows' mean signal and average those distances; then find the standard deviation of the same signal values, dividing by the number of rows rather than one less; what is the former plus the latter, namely 0.55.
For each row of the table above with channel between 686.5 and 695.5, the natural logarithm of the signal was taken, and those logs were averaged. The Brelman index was 1.96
